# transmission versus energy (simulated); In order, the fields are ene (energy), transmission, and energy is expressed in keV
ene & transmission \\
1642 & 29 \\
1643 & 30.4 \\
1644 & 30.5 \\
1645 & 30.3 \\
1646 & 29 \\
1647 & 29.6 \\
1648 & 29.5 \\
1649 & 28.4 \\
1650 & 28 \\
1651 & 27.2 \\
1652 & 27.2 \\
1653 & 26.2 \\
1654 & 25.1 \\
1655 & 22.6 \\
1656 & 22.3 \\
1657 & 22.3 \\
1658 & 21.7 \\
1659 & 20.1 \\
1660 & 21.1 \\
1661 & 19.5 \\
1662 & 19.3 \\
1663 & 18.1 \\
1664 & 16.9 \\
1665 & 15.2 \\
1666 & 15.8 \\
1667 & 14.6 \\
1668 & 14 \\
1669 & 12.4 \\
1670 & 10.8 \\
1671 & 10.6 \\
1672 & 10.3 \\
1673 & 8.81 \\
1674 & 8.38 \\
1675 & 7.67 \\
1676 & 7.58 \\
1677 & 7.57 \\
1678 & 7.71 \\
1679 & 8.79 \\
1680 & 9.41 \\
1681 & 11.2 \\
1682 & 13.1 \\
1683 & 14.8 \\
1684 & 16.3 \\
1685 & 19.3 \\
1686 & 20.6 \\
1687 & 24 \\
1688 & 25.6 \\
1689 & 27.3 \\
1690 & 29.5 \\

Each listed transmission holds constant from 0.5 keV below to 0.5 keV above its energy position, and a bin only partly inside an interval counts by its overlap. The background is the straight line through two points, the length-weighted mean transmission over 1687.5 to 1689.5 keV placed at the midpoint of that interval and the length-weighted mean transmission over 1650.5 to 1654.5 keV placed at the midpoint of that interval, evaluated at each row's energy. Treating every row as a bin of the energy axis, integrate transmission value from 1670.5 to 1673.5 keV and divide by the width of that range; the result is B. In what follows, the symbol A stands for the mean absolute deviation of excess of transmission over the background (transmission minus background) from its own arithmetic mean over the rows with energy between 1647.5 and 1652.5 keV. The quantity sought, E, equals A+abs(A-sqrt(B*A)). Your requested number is 2.7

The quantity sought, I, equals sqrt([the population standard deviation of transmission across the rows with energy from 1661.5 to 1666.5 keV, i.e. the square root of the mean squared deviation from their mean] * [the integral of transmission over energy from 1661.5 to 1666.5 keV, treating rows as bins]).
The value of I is 11.3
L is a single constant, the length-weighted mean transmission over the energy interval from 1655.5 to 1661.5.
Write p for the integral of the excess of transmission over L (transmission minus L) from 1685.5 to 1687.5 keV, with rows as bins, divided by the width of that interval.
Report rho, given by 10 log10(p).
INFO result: 0.5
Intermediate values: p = 1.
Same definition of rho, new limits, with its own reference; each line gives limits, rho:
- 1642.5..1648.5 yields 9.4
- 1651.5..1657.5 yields 4.9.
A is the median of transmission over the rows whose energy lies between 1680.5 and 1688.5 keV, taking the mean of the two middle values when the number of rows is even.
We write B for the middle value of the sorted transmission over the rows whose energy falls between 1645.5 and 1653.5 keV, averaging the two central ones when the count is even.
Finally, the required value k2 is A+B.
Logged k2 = 46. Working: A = 18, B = 28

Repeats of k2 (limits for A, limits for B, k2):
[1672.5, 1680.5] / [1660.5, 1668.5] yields 24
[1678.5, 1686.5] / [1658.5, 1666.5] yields 33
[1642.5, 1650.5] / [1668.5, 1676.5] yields 39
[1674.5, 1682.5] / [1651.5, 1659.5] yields 31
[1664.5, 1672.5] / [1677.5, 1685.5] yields 25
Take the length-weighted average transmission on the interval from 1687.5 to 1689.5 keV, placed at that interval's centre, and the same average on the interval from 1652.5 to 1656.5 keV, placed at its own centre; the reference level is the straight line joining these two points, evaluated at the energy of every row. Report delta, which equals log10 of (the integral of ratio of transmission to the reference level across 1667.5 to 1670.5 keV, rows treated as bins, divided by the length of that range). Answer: -0.31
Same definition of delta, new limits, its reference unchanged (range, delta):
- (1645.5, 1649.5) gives 0.09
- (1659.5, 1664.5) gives -0.11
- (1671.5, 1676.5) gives -0.47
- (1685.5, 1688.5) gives -0.05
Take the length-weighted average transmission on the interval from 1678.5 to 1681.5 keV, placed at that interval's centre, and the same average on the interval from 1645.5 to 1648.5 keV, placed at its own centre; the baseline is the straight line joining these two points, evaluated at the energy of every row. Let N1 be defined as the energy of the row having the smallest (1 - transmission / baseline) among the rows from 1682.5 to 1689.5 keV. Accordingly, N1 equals 1689 keV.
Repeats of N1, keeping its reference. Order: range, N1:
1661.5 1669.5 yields 1662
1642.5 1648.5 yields 1648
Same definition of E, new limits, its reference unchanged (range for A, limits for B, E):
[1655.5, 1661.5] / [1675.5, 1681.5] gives 2.9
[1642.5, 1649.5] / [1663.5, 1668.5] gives 3.1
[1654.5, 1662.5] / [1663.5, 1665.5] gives 4.2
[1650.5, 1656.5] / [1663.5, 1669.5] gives 5.1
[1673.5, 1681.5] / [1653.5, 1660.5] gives 4.6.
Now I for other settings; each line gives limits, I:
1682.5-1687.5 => 17.6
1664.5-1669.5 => 9.2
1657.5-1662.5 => 9.7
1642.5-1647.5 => 9.3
